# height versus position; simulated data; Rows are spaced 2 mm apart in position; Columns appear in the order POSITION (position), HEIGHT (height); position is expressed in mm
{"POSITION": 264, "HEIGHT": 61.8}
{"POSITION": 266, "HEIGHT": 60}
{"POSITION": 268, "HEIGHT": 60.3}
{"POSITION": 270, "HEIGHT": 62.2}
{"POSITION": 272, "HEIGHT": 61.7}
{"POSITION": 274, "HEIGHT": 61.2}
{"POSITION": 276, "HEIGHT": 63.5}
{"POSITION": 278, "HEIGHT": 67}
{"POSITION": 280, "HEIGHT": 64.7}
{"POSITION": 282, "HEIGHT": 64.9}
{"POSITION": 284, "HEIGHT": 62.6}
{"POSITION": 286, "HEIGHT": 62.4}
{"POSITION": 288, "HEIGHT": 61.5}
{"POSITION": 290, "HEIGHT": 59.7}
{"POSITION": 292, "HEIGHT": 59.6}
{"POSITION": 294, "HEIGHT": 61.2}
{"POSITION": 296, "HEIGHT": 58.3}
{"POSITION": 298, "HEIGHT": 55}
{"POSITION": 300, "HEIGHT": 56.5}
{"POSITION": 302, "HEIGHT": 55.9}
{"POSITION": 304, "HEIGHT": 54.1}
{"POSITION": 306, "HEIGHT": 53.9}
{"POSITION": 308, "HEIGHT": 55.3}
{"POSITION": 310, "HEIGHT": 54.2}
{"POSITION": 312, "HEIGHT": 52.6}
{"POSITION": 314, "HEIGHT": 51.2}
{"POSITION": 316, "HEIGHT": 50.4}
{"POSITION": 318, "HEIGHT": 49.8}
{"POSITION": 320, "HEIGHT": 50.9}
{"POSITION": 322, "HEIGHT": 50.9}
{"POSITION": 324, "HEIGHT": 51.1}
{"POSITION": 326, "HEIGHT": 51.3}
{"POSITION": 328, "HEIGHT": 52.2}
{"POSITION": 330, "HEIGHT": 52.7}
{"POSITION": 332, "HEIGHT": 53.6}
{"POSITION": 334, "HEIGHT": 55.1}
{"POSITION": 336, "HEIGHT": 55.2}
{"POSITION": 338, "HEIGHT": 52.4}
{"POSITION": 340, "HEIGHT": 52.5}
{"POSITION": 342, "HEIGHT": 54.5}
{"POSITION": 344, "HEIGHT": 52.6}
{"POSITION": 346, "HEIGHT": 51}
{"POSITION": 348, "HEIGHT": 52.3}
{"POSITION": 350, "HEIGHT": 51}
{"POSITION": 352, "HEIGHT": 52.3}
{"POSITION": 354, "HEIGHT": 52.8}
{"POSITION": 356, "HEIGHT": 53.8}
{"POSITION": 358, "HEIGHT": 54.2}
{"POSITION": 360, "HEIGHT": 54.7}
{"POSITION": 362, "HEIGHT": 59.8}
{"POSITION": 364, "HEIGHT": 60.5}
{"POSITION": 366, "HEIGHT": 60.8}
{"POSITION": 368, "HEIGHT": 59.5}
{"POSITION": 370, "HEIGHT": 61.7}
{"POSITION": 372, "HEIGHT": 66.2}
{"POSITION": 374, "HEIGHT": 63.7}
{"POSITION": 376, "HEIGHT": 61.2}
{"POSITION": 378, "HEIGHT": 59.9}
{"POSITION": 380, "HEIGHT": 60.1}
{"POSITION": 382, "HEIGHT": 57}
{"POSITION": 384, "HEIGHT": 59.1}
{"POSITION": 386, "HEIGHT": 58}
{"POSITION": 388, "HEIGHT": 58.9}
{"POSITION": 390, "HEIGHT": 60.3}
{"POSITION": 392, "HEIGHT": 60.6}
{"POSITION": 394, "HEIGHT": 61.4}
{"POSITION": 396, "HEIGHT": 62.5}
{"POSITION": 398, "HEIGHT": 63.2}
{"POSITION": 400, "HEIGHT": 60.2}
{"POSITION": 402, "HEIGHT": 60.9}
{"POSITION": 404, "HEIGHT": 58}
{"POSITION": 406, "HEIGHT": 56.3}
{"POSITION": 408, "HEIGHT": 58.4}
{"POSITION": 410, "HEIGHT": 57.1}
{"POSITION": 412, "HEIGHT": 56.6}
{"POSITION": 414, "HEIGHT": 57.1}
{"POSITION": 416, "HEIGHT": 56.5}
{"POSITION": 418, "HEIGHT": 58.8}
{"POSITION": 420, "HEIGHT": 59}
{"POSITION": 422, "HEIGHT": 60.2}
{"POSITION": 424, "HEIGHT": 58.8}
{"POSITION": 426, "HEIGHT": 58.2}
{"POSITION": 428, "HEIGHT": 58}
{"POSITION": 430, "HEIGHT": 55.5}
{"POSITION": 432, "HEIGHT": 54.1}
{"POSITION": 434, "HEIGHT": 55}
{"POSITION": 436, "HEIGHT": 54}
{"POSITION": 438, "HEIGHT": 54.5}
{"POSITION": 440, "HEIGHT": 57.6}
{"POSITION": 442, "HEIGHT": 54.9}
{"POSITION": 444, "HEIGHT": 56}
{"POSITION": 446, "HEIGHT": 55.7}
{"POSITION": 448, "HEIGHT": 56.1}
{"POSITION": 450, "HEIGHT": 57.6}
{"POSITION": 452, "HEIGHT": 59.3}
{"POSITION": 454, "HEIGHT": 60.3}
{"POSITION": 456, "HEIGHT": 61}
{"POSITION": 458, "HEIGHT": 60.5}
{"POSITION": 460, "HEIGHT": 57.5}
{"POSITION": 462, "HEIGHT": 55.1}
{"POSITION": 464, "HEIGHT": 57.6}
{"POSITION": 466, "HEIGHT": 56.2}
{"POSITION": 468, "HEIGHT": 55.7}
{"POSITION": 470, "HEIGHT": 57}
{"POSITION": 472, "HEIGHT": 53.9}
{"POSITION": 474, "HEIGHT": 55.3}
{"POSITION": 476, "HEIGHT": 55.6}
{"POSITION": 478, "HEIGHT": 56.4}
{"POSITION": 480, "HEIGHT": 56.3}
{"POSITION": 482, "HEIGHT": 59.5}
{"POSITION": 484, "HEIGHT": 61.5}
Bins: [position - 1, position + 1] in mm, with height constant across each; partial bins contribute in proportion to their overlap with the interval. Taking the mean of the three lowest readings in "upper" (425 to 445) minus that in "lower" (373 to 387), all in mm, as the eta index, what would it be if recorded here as -4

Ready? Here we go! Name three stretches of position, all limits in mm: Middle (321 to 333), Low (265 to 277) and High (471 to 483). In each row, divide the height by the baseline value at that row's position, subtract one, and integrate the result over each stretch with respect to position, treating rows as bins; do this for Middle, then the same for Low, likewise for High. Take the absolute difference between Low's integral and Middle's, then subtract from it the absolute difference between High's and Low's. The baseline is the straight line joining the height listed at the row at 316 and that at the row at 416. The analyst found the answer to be -1.0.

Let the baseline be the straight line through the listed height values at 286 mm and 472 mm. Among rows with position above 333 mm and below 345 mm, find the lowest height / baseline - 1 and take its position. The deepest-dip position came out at 338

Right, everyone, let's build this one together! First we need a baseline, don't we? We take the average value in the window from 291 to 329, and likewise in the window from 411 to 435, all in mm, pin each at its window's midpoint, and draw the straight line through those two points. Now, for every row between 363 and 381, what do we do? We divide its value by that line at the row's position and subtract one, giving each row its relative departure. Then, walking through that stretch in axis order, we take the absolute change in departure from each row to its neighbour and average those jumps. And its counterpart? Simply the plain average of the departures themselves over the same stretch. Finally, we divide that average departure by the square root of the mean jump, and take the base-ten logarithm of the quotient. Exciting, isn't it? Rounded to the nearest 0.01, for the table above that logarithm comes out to -0.25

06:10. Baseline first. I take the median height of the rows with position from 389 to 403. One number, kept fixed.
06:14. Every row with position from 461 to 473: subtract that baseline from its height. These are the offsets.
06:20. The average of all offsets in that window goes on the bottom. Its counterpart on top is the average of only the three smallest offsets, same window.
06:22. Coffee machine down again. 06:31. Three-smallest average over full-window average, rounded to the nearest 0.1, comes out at 1.2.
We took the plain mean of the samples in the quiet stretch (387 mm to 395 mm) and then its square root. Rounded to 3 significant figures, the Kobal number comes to 7.77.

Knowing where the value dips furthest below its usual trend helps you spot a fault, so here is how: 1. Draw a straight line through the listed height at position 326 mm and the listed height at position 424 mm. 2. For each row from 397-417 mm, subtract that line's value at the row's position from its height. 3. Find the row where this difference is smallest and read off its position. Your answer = 416 mm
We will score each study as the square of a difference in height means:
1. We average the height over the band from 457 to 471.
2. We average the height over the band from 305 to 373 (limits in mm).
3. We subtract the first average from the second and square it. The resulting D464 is 8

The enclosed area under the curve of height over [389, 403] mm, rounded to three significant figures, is 858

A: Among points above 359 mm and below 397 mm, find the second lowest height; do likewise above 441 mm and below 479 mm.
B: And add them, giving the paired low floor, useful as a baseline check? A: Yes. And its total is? 112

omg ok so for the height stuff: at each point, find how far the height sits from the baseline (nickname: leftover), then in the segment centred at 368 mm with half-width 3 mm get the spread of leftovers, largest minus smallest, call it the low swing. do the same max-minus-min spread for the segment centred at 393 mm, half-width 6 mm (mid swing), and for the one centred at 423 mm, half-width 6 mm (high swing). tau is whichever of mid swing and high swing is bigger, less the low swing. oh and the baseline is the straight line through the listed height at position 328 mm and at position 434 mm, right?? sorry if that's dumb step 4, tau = 2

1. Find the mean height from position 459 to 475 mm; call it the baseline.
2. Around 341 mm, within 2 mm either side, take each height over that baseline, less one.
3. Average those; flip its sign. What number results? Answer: 0.05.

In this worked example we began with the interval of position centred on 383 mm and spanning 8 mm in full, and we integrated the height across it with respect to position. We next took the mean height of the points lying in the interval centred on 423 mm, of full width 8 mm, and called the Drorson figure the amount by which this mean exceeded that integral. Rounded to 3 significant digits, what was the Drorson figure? -409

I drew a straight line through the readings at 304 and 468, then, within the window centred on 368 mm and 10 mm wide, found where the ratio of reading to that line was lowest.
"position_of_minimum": 368 mm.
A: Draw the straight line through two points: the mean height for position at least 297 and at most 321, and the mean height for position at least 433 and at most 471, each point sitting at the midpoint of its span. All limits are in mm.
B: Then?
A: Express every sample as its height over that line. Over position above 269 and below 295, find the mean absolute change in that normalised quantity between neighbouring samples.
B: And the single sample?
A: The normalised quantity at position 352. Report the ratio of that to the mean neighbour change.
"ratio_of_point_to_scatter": 37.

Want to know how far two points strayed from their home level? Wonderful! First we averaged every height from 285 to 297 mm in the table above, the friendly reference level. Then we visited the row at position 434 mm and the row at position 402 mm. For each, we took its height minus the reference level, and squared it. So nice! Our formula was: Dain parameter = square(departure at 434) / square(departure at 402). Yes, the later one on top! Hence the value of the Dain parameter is 147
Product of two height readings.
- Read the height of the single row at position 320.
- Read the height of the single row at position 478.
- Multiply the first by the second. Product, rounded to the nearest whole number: 2871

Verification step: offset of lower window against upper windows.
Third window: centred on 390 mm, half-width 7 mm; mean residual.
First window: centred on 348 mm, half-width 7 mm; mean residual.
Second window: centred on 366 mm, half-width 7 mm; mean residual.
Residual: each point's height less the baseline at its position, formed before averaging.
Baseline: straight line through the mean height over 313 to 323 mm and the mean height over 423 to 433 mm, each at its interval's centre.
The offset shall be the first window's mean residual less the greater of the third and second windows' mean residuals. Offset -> -7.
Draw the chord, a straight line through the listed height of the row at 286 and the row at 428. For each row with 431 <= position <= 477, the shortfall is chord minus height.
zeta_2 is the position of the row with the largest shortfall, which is 432 mm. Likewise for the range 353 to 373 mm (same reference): 354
